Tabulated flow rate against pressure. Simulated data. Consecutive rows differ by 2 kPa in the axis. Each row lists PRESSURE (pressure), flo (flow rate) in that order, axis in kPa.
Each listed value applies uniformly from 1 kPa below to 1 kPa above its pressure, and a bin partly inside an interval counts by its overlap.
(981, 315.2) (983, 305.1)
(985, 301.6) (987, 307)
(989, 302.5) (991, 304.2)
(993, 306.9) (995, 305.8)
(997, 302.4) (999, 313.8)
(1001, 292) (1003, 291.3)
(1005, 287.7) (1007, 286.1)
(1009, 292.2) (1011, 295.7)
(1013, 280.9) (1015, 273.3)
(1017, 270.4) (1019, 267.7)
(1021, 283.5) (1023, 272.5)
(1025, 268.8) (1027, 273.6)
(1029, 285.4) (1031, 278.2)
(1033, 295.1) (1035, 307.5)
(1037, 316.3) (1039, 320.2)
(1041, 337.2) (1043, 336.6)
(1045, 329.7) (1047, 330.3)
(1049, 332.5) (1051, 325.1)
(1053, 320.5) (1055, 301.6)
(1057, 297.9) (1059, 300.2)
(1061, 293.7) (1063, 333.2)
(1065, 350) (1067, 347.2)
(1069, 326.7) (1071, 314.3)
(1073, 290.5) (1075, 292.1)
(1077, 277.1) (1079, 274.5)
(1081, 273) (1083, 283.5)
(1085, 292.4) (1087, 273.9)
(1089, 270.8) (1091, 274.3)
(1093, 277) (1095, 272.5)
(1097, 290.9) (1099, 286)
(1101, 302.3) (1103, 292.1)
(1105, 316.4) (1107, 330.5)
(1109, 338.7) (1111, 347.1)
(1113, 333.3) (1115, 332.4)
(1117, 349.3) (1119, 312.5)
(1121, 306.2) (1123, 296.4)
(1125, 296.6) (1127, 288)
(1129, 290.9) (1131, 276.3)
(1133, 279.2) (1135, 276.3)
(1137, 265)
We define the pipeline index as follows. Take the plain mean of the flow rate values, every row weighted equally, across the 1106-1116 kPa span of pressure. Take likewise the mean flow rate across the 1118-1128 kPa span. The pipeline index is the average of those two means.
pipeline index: 318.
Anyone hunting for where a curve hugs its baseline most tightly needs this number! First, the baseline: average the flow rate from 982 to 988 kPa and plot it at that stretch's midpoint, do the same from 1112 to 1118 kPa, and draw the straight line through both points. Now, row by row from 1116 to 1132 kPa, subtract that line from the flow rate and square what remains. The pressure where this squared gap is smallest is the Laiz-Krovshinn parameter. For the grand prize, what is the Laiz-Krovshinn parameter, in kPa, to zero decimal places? 1117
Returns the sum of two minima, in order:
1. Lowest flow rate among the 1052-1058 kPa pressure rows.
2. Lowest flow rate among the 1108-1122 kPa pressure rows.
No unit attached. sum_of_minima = 604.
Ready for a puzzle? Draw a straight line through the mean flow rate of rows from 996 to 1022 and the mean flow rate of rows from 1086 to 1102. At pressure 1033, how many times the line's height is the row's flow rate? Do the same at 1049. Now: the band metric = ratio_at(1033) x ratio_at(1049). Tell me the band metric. 1.21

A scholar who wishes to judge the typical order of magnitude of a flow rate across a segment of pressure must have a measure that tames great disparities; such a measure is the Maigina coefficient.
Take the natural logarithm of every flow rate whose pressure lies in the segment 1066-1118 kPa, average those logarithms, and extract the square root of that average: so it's 2.39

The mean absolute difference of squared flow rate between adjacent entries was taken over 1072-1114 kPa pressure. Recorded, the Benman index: 5706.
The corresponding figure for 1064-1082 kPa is 6229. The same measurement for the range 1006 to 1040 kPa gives 4786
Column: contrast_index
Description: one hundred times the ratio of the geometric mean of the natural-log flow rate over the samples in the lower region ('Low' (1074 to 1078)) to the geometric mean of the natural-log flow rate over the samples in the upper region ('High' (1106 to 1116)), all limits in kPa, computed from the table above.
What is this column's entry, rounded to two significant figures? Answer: 97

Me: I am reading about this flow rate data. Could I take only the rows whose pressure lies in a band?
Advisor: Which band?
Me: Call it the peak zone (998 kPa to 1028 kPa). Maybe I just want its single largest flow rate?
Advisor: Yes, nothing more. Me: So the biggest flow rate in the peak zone 313.8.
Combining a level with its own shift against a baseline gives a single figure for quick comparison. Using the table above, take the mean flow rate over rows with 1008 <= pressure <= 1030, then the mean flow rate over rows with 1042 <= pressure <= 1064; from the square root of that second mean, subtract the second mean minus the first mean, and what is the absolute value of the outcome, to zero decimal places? 22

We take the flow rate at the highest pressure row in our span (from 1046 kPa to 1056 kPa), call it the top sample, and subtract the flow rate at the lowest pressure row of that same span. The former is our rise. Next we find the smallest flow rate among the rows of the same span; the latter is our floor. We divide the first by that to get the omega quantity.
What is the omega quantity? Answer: -0.10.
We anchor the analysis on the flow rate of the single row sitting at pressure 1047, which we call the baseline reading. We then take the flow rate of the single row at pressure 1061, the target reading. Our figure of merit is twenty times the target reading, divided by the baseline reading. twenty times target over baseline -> 18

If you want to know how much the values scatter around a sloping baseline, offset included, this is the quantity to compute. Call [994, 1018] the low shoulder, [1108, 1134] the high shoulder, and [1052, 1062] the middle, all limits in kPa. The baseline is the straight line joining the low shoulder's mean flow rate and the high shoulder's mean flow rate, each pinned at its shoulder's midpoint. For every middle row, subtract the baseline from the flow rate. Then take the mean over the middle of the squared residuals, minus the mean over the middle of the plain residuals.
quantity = 99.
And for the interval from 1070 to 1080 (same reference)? 408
